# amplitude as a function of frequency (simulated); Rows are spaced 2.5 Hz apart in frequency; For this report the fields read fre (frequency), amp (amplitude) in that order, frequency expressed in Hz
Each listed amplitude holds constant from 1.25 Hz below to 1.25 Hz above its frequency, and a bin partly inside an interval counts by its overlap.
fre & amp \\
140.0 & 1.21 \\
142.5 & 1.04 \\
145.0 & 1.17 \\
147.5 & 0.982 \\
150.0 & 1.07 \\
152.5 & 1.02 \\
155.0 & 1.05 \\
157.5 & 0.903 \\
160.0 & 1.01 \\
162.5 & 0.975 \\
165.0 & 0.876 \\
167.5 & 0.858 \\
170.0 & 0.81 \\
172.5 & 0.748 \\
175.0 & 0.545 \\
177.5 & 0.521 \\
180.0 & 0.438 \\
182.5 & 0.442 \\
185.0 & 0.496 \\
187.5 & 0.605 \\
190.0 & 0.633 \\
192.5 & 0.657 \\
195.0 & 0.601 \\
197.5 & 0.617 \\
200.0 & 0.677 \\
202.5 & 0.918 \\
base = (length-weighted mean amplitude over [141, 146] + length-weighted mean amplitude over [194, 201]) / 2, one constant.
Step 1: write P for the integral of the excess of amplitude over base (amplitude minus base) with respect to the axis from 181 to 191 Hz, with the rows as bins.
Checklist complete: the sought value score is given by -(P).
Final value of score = 3.3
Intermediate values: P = -3.3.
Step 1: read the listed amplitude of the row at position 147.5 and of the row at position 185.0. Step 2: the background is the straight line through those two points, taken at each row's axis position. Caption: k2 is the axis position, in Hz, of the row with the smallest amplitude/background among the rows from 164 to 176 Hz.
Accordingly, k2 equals 175.0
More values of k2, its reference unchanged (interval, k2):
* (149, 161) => 157.5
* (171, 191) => 180.0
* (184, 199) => 185.0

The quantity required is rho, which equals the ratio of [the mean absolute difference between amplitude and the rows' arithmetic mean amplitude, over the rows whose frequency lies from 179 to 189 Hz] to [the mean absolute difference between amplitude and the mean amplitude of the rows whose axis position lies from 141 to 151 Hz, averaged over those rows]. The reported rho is 1.0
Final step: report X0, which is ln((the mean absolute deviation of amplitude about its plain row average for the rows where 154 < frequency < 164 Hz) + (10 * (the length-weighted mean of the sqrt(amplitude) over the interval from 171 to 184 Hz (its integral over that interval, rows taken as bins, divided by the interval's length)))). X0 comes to 2.0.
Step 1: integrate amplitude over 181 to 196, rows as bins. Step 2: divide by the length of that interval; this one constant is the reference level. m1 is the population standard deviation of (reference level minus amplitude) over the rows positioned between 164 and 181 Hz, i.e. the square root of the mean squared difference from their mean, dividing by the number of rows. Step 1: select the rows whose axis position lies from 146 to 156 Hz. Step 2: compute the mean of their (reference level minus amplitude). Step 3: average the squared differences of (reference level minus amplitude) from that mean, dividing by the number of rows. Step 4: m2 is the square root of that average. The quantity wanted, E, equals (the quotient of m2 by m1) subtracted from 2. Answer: 1.8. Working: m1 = 0.166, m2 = 0.03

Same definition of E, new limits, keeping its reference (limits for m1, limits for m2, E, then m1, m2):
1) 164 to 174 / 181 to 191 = 0.4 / 0.050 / 0.08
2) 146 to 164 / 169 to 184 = -0.8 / 0.051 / 0.14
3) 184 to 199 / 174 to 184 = 1.1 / 0.051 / 0.05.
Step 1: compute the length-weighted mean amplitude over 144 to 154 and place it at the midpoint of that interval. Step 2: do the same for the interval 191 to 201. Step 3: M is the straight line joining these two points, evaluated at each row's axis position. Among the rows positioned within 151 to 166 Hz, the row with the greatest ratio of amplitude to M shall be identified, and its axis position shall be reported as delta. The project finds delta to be 160.0 Hz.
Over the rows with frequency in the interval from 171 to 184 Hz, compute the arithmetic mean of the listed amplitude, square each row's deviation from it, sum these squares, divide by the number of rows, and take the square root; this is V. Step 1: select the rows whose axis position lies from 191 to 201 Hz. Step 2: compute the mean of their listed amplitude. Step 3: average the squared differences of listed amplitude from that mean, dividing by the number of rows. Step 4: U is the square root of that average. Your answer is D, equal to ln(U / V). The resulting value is -1.3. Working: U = 0.030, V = 0.113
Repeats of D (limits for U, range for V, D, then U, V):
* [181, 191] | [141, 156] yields 0.3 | 0.078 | 0.058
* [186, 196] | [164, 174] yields -0.8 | 0.023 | 0.050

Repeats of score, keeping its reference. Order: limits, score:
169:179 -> 2.2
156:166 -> -0.8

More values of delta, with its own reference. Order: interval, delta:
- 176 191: 190.0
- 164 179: 167.5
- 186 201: 200.0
